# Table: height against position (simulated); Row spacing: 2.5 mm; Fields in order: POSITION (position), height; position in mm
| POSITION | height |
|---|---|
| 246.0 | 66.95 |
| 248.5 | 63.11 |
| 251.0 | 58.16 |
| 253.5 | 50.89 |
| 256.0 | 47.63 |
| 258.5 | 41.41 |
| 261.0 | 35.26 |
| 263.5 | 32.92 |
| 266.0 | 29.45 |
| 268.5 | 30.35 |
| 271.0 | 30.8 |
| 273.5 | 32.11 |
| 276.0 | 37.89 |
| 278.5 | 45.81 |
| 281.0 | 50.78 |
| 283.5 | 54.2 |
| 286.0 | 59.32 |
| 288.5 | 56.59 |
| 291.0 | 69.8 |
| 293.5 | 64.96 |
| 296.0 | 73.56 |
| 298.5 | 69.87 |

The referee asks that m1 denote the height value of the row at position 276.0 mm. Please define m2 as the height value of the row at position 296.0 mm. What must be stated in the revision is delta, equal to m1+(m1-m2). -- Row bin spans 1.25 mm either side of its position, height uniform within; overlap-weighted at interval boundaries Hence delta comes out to 2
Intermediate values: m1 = 37.89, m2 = 73.56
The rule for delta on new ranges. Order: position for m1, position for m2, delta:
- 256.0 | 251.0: 37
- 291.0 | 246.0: 73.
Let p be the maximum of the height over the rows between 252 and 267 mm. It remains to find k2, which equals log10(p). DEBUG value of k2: 1.71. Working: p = 50.89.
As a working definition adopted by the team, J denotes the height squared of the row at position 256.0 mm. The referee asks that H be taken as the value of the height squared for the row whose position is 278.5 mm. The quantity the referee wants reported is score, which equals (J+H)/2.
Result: 2184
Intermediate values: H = 2099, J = 2269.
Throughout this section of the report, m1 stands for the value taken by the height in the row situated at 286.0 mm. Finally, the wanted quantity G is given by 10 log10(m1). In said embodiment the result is 17.7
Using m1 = 59.32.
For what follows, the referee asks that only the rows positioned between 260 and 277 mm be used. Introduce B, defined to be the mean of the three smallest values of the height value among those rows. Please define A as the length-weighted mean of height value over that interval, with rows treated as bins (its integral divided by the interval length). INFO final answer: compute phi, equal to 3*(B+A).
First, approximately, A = 33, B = 30.2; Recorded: 188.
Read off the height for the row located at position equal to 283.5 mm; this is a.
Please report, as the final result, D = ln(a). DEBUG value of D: 3.99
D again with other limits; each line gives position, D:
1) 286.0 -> 4.08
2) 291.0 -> 4.25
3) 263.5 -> 3.49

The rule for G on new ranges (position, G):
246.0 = 18.3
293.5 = 18.1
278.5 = 16.6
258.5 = 16.2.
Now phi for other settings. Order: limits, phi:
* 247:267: 234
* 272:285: 248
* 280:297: 345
